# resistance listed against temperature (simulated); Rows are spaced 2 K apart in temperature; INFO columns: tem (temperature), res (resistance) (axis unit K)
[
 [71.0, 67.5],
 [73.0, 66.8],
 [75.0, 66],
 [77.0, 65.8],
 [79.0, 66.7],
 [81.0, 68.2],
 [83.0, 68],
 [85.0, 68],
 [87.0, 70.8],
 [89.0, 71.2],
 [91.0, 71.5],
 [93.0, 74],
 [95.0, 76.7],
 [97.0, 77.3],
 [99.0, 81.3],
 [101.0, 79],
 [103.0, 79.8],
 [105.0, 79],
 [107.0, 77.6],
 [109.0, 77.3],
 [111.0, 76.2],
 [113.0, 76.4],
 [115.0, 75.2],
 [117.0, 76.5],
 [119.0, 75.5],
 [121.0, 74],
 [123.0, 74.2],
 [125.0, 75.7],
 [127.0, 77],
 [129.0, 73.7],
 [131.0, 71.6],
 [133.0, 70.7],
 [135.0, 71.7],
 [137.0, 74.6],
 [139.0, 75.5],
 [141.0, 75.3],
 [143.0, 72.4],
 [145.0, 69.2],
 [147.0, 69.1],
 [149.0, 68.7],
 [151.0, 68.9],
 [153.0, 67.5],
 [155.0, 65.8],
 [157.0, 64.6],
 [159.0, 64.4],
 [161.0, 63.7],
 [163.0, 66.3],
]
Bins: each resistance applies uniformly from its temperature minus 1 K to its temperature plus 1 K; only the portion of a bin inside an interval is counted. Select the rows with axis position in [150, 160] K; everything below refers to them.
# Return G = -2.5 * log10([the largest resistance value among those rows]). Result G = -4.60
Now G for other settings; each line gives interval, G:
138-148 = -4.69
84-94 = -4.67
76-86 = -4.58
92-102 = -4.78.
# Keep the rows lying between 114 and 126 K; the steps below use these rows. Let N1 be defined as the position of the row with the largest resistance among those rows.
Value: 117.0 K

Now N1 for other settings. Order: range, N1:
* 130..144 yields 139.0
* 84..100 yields 99.0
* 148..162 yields 151.0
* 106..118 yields 107.0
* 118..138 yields 127.0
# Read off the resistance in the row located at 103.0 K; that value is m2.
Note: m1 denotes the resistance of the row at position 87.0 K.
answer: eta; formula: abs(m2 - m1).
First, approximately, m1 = 70.8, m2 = 79.8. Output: 9.0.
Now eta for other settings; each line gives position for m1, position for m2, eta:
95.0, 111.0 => 0.5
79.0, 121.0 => 7.3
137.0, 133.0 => 3.9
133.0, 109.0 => 6.6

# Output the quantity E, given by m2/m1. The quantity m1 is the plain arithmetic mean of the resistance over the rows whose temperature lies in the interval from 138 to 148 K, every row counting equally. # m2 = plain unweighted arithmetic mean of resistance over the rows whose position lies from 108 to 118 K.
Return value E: 1.06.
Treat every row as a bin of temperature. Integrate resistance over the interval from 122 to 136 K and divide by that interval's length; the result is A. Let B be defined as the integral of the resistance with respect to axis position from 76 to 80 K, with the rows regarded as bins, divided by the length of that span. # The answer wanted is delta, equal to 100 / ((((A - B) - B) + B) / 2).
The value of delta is 28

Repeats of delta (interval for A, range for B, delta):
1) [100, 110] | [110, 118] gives 81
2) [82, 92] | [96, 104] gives -21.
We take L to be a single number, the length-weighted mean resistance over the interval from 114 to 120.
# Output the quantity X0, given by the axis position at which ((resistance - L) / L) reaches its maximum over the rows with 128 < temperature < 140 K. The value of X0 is 139.0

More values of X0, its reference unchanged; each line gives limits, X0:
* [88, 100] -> 99.0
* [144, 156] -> 145.0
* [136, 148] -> 139.0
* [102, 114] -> 103.0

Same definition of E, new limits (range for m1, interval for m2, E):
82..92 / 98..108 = 1.14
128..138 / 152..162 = 0.90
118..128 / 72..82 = 0.89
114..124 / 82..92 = 0.93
